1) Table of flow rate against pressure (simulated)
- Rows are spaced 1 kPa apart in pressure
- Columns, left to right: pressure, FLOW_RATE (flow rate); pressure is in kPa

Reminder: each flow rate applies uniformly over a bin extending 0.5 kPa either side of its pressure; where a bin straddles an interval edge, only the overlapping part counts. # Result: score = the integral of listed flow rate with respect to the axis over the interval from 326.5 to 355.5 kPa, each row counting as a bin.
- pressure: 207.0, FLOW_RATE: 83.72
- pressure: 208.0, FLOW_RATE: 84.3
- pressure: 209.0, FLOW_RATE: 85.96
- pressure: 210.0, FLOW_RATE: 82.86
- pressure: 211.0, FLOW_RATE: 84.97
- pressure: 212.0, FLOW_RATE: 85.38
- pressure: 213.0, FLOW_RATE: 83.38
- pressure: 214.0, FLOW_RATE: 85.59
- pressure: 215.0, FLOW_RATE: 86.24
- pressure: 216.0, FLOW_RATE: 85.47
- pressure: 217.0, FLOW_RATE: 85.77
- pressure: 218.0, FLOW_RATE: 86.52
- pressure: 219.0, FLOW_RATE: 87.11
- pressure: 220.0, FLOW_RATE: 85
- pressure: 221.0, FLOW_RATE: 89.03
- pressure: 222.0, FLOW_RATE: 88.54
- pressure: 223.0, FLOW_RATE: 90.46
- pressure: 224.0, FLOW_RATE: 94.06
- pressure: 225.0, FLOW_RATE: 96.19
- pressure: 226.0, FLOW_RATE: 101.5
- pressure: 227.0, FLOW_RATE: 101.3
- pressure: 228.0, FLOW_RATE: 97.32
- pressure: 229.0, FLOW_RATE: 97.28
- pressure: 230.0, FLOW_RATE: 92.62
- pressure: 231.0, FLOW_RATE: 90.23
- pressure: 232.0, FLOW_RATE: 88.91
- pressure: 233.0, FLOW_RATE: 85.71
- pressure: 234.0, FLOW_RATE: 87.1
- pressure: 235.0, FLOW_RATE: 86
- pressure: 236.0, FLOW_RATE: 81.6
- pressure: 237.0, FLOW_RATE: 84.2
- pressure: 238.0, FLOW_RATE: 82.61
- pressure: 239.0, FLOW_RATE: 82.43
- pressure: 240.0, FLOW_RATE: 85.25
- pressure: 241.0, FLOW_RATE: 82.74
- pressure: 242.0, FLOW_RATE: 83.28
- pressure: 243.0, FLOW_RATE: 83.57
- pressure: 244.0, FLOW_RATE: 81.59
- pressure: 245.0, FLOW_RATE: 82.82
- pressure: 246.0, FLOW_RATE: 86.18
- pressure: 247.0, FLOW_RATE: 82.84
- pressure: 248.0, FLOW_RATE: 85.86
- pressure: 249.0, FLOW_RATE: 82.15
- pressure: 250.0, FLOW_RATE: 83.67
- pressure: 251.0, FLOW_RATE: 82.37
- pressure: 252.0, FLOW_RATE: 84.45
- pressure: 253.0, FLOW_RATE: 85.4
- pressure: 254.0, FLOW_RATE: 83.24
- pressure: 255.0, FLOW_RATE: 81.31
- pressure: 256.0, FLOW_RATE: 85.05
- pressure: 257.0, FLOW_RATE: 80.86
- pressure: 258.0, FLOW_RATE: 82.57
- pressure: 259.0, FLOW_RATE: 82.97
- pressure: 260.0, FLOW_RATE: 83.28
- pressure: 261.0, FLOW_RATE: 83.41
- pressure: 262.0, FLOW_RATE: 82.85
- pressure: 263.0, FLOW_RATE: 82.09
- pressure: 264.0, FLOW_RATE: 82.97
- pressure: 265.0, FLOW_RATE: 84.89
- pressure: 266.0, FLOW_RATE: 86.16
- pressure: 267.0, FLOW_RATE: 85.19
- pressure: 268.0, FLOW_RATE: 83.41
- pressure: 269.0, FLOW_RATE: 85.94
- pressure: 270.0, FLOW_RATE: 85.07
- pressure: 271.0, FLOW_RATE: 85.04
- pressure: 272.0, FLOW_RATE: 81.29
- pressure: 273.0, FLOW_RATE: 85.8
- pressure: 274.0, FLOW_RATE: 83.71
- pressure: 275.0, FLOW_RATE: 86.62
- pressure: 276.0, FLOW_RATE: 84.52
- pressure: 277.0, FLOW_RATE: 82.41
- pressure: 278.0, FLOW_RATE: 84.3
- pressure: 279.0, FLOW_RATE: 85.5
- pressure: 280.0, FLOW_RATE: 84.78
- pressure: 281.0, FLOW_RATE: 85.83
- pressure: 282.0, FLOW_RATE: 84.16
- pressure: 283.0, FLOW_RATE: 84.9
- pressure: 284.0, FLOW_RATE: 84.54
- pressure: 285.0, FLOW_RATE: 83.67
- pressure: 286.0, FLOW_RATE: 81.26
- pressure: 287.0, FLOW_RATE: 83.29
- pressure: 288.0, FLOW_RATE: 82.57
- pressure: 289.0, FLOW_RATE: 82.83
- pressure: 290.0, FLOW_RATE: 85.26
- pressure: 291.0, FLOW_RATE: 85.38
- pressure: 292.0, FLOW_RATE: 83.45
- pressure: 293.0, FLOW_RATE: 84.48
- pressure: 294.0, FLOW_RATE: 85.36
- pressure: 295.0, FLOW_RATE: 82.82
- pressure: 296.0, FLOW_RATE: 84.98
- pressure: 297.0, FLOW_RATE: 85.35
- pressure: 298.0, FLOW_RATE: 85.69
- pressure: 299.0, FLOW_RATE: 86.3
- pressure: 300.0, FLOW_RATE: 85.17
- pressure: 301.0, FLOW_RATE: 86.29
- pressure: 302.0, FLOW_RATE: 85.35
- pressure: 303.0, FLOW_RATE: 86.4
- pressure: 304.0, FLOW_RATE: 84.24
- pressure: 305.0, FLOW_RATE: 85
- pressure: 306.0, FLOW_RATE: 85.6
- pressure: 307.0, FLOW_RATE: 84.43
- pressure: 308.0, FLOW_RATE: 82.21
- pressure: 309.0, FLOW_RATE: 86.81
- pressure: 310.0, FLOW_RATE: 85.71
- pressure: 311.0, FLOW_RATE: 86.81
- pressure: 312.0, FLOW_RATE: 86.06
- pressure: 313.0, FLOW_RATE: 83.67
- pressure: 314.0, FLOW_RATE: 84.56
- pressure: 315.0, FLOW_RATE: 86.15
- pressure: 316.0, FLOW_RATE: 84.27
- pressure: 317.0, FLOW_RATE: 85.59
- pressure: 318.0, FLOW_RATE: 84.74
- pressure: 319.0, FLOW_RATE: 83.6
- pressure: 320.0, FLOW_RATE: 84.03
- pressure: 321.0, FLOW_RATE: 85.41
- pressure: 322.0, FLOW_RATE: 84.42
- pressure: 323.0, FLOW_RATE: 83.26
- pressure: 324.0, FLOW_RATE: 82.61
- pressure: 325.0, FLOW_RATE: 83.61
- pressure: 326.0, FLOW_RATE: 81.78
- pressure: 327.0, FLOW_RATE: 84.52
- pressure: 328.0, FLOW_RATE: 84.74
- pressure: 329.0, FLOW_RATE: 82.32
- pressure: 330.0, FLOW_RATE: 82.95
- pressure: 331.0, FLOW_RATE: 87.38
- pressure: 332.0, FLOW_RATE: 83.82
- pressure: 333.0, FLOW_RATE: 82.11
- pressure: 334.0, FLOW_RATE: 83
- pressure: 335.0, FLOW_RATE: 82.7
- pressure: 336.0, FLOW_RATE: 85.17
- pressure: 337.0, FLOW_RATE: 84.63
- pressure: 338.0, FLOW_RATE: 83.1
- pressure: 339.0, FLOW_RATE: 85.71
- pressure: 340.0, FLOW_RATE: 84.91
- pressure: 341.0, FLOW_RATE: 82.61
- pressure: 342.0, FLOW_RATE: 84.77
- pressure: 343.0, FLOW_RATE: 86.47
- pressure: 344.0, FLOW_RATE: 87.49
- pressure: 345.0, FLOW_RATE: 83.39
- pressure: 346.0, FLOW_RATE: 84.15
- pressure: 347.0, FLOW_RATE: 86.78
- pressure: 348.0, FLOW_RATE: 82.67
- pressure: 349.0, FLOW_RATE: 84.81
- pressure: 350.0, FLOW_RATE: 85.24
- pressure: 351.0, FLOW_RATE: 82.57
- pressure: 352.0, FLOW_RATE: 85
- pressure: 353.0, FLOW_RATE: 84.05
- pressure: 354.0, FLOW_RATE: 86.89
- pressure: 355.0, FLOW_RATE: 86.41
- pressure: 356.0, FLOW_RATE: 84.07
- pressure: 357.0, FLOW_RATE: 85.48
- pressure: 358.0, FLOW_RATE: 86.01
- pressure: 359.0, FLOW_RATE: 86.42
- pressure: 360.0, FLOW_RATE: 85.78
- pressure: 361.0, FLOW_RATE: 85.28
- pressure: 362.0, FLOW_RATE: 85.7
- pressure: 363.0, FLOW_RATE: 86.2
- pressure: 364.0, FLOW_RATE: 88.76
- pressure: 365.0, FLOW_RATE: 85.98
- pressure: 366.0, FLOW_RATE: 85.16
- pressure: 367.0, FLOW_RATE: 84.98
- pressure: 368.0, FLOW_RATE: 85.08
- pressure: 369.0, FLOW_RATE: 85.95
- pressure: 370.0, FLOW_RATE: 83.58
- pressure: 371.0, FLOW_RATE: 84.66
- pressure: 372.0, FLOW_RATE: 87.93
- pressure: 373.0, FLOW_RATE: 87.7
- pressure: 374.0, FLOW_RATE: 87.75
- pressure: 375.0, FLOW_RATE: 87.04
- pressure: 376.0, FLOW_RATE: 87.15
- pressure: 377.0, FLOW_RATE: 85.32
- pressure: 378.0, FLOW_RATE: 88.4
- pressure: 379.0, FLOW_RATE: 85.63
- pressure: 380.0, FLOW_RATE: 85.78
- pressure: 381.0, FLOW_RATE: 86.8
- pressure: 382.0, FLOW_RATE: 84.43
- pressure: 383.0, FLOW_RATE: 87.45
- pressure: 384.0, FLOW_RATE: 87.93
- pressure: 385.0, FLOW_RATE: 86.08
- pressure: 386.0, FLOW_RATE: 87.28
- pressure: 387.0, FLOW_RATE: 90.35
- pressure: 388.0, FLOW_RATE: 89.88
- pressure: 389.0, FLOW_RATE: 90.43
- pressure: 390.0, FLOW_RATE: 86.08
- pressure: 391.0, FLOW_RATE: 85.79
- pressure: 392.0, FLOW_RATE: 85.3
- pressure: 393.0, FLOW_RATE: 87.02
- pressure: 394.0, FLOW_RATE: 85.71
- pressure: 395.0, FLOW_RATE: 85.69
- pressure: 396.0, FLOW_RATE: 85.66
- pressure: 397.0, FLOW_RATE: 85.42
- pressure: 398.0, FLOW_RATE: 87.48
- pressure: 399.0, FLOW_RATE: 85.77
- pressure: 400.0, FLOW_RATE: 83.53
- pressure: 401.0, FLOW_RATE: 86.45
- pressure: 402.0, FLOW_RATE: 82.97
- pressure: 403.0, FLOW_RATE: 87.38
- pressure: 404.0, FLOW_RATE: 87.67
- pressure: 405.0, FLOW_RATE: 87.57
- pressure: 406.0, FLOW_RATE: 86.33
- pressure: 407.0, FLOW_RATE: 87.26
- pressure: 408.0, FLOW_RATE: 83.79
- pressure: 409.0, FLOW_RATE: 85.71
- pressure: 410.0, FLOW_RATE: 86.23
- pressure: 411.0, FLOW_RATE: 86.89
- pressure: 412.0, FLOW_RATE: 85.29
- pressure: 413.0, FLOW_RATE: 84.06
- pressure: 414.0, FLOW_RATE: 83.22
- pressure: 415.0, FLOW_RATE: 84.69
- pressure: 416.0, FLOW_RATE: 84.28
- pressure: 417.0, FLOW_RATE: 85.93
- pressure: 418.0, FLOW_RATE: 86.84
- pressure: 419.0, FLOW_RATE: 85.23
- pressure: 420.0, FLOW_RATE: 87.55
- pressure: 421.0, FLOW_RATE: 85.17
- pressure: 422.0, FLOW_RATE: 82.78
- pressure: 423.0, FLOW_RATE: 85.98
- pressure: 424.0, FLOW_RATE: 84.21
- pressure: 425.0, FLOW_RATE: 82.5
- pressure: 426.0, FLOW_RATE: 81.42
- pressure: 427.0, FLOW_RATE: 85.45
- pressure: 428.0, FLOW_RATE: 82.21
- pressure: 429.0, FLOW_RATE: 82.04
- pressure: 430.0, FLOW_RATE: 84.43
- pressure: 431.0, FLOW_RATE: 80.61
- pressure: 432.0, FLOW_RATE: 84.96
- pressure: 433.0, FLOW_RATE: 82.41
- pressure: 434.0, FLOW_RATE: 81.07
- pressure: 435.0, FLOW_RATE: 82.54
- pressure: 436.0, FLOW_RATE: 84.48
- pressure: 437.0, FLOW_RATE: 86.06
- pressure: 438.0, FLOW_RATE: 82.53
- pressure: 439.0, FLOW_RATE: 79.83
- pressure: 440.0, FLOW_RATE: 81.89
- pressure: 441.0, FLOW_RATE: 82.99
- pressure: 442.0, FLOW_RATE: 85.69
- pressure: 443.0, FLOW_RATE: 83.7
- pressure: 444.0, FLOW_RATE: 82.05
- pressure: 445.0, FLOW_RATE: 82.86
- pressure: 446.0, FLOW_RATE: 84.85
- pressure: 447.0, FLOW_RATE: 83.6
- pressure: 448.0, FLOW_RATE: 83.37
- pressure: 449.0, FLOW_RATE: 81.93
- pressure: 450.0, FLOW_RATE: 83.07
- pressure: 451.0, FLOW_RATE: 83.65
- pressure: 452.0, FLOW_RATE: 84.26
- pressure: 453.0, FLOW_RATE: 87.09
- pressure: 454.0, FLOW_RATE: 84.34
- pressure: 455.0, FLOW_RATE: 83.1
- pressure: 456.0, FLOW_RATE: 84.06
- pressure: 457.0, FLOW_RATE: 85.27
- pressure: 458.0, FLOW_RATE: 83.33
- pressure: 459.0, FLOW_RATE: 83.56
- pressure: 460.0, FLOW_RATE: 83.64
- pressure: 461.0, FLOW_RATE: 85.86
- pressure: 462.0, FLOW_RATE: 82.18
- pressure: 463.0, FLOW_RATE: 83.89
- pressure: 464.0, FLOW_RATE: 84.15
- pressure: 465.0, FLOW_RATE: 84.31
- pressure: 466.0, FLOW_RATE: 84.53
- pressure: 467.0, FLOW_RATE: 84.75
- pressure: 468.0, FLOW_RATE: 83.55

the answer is 2450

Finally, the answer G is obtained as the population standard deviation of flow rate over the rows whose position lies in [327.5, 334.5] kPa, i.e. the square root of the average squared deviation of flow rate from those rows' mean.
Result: 1.7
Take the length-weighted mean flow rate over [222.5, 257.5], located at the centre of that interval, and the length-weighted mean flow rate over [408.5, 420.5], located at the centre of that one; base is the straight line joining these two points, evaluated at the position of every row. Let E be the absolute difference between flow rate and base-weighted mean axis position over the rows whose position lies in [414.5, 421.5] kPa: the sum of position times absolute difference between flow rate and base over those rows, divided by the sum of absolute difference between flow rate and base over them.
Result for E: 418.0 kPa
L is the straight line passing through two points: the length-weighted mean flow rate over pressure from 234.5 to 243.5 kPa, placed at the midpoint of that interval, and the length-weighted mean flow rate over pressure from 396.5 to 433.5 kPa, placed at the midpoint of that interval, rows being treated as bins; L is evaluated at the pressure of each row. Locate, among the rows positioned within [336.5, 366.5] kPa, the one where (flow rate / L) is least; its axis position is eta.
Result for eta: 351.0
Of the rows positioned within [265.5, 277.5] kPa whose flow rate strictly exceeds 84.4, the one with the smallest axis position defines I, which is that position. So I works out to 266.0 kPa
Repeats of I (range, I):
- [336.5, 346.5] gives 337.0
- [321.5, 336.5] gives 322.0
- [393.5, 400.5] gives 394.0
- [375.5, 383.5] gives 376.0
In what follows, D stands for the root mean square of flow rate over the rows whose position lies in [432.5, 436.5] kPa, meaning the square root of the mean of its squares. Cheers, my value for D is 82.6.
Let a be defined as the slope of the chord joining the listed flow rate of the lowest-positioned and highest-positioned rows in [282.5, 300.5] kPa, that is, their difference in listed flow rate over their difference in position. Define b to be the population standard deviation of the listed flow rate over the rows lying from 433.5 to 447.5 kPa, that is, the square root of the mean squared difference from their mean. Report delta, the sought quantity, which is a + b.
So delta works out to 1.7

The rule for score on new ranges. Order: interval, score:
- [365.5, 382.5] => 1463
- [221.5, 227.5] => 572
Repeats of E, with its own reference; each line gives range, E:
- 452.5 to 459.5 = 455.9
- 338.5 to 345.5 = 342.4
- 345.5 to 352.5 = 349.0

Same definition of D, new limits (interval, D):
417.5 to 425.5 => 85.0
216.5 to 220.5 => 86.1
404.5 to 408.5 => 86.3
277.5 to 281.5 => 85.1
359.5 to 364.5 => 86.4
